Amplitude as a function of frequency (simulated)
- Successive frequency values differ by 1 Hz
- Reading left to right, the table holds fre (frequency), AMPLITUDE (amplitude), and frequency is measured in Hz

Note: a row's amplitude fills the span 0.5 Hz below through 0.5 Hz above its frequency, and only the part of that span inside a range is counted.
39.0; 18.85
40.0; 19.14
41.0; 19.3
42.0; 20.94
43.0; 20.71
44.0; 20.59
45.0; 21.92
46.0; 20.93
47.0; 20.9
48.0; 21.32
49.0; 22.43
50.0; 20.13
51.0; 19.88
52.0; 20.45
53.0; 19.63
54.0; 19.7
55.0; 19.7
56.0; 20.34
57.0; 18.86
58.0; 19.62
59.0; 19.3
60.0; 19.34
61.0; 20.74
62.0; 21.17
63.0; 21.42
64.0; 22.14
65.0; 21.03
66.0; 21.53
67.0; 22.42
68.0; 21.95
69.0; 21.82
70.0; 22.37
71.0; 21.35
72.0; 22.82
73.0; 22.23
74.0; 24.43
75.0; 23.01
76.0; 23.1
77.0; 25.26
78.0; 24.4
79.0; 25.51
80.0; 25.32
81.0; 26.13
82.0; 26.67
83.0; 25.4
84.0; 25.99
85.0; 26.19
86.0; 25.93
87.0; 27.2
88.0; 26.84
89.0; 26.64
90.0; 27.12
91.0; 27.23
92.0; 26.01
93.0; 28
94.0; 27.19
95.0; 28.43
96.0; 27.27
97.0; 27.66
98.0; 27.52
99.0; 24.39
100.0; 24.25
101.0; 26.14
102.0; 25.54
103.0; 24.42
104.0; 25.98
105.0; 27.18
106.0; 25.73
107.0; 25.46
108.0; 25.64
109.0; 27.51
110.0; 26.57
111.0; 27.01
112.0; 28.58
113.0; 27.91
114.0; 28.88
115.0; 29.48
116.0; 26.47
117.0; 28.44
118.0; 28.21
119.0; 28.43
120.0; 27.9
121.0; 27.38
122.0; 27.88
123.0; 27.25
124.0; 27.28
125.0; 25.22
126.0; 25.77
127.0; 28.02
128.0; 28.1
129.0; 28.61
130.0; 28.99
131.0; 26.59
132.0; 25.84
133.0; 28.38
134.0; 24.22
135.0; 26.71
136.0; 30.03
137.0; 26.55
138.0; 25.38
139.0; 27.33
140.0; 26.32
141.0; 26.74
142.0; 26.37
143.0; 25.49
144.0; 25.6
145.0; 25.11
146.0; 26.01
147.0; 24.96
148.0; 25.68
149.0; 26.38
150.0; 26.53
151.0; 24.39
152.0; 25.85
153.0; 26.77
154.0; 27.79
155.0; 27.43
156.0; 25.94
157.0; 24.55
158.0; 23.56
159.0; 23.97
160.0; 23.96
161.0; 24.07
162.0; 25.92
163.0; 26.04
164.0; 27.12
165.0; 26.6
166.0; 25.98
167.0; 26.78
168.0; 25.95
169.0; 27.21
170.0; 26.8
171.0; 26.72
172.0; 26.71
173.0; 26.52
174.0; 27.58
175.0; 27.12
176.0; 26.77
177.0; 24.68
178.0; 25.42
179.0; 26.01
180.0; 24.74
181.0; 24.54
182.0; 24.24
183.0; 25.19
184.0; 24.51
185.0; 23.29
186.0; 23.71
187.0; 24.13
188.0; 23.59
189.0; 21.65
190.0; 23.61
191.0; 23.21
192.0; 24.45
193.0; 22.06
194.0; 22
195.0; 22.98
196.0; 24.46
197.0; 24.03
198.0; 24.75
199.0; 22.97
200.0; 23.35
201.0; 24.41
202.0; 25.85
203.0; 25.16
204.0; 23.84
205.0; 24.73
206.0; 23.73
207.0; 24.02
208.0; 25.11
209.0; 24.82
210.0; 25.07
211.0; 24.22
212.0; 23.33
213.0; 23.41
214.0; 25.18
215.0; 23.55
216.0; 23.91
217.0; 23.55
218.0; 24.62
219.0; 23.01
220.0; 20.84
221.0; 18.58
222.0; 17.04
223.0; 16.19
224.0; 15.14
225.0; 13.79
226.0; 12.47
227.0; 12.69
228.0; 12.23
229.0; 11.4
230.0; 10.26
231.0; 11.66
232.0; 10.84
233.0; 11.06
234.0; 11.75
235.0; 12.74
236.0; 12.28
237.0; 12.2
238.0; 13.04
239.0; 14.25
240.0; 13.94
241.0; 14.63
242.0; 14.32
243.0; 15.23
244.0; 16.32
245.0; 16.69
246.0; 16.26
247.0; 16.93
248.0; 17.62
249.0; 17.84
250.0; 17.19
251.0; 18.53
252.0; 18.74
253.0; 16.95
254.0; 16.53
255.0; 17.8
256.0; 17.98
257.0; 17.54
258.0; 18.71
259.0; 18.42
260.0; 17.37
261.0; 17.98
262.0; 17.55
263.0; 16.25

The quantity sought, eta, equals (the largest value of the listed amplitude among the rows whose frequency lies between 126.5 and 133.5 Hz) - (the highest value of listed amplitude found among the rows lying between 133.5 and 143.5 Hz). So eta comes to -1.0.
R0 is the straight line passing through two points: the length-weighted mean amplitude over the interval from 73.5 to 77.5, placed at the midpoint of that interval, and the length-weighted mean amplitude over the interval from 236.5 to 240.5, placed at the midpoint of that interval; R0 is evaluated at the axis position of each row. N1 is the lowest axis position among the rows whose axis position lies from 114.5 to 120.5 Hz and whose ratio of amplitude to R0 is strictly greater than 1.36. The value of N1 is 115.0 Hz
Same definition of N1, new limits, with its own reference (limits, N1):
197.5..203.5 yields 198.0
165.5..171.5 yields 166.0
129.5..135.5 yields 130.0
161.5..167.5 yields 162.0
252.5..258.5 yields 253.0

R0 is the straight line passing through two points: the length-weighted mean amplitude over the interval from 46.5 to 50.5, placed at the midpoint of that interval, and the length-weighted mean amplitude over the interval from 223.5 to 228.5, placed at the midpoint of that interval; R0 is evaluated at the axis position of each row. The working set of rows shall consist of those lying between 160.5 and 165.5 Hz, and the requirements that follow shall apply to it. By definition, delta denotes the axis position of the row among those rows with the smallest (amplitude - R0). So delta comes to 161.0 Hz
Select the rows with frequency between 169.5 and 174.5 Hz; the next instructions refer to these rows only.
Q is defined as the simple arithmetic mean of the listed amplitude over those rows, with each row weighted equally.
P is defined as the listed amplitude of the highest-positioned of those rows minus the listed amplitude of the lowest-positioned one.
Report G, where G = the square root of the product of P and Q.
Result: 4.6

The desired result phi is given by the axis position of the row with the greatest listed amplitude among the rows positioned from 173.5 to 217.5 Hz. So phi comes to 174.0 Hz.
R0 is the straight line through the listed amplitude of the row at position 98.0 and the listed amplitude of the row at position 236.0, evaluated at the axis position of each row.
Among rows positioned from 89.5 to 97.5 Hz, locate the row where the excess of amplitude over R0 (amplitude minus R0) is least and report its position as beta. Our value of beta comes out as 92.0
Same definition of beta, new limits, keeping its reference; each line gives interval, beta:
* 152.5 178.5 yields 158.0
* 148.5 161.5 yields 158.0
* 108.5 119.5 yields 110.0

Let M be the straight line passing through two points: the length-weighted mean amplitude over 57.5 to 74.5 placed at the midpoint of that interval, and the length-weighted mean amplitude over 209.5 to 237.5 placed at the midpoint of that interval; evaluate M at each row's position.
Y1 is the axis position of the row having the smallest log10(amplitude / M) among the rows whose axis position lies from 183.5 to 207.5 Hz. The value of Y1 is 189.0 Hz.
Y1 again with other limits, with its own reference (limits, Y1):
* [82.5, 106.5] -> 100.0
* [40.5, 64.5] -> 57.0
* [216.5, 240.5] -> 230.0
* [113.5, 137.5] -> 134.0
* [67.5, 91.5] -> 71.0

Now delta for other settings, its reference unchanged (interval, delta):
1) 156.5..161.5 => 158.0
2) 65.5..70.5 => 66.0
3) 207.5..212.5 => 212.0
